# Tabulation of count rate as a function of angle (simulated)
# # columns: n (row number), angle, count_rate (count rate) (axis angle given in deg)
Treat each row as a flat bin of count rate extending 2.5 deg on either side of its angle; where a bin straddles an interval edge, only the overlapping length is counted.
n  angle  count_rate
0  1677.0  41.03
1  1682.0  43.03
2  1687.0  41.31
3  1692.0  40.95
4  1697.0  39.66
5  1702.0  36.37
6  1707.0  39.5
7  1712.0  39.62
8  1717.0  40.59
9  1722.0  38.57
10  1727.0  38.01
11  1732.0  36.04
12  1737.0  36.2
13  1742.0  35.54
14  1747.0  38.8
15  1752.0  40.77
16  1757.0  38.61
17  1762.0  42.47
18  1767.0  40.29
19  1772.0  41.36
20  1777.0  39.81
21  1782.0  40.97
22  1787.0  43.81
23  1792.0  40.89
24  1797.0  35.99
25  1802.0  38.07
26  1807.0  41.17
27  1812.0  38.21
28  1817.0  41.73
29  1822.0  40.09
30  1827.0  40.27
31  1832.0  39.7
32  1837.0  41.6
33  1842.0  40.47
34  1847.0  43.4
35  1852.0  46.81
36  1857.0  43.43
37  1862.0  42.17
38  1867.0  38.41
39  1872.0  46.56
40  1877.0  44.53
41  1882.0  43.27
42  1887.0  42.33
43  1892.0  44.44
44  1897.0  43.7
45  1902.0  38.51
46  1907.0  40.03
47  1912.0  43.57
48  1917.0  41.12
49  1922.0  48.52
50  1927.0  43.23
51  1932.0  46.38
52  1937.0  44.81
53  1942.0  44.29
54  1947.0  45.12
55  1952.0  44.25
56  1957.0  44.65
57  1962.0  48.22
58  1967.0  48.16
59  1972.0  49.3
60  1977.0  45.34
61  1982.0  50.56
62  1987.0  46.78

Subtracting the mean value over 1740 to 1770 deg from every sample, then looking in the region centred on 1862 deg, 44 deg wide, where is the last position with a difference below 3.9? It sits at 1882.0 deg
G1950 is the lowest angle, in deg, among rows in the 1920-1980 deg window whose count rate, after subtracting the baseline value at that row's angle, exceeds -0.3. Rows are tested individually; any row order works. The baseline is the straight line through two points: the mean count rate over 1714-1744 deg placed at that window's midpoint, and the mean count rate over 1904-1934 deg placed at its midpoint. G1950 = 1922.0 deg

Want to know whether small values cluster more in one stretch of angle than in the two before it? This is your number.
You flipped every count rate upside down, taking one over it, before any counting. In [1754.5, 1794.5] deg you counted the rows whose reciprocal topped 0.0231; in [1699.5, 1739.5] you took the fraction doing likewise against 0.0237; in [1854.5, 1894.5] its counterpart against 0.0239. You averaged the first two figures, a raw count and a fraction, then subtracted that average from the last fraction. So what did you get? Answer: -3.9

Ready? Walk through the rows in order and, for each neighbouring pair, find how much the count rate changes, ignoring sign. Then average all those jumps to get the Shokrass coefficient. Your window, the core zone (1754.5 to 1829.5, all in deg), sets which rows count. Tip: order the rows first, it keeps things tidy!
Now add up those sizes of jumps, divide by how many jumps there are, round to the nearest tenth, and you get 2.4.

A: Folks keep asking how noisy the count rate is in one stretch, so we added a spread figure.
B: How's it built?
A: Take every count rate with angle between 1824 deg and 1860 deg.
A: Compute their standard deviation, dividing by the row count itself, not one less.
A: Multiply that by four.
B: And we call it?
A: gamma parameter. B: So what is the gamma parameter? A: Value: 9.3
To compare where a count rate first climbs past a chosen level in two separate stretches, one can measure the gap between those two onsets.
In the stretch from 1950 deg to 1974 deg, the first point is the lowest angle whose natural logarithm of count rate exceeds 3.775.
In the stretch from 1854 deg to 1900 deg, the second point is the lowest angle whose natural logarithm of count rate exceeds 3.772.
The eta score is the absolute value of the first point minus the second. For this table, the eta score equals 80 deg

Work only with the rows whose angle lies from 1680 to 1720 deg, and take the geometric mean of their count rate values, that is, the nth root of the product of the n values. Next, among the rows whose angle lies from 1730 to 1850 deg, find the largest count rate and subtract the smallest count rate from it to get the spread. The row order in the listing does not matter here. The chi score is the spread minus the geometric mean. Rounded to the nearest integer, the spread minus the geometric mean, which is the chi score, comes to -32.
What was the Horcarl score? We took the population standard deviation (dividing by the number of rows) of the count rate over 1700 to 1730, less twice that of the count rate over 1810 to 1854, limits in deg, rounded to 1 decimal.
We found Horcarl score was -3.4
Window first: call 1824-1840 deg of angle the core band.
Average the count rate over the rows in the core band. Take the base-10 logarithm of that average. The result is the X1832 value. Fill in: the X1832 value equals 1.61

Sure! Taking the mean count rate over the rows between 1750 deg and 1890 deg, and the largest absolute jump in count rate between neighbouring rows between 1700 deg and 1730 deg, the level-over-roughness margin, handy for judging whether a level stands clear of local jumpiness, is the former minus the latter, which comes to 38.2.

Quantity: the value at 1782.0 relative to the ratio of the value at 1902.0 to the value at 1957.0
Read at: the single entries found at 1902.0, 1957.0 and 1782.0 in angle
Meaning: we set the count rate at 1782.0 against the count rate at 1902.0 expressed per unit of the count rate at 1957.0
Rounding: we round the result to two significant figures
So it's 48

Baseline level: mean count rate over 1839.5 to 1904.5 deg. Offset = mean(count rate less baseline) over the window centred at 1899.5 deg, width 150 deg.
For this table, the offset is 1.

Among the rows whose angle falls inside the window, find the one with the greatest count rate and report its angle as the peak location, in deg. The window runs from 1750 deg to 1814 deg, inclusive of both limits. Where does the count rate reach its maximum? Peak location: 1787.0 deg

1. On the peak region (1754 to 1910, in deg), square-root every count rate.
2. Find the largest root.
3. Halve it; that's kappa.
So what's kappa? 3.42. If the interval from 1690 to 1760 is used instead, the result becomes 3.20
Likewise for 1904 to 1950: 3.48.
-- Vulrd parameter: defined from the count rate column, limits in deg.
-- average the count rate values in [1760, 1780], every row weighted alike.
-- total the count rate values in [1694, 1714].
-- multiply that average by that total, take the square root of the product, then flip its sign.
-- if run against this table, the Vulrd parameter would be -79.7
